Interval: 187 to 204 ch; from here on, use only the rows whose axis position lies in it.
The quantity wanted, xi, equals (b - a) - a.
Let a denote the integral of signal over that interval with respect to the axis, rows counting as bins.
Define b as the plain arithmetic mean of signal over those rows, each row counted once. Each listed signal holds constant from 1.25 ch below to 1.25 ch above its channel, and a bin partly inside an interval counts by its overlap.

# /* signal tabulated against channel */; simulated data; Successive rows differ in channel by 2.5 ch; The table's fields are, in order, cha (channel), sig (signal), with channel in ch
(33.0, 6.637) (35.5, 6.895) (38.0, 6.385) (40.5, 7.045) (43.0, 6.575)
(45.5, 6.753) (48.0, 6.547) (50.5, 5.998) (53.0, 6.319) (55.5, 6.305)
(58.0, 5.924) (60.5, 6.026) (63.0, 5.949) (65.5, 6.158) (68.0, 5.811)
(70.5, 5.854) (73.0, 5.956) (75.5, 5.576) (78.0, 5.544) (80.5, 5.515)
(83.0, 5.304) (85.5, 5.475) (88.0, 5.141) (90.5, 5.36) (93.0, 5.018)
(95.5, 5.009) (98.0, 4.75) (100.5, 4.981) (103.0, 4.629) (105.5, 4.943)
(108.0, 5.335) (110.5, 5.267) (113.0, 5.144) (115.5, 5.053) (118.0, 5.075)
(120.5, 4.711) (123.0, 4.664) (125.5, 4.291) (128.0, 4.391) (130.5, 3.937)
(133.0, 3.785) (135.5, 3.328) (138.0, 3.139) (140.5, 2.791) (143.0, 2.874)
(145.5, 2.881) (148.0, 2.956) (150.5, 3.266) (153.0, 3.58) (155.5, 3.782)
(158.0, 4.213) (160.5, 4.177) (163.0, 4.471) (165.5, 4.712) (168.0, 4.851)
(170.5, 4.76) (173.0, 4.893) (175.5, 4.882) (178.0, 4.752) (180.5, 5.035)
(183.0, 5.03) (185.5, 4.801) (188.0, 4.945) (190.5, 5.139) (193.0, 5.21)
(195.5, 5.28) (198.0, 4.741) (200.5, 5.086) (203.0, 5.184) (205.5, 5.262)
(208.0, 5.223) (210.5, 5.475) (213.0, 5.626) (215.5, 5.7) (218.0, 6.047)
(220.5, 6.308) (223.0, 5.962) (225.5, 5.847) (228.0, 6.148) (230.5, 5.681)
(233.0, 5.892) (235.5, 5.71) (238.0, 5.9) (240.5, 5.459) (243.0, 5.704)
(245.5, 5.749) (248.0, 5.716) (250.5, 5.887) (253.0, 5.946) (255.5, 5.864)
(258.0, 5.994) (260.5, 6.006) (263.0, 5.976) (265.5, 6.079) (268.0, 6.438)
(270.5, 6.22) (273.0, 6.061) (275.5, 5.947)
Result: -168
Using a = 86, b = 5.08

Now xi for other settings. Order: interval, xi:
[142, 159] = -111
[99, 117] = -177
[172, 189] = -162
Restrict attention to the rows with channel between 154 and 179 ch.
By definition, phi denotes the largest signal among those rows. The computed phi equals 4.893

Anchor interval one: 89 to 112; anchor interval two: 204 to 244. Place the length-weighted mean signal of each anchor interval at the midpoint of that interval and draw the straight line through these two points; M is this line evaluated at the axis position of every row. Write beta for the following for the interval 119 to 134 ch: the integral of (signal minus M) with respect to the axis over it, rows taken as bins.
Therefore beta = -13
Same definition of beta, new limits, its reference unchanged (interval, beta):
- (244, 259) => -1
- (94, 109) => -2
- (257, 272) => 2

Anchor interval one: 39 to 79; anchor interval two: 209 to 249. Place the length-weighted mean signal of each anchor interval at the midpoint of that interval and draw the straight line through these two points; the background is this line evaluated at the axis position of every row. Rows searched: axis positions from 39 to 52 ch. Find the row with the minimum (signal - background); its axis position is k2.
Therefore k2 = 50.5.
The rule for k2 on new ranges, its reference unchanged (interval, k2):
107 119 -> 115.5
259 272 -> 263.0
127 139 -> 138.0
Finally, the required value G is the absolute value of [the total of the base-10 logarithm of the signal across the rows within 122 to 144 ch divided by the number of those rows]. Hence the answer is 0.560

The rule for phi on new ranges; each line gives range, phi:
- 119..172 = 4.851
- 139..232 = 6.308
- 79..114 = 5.515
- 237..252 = 5.9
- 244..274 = 6.438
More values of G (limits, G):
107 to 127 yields 0.693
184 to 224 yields 0.729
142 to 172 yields 0.581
